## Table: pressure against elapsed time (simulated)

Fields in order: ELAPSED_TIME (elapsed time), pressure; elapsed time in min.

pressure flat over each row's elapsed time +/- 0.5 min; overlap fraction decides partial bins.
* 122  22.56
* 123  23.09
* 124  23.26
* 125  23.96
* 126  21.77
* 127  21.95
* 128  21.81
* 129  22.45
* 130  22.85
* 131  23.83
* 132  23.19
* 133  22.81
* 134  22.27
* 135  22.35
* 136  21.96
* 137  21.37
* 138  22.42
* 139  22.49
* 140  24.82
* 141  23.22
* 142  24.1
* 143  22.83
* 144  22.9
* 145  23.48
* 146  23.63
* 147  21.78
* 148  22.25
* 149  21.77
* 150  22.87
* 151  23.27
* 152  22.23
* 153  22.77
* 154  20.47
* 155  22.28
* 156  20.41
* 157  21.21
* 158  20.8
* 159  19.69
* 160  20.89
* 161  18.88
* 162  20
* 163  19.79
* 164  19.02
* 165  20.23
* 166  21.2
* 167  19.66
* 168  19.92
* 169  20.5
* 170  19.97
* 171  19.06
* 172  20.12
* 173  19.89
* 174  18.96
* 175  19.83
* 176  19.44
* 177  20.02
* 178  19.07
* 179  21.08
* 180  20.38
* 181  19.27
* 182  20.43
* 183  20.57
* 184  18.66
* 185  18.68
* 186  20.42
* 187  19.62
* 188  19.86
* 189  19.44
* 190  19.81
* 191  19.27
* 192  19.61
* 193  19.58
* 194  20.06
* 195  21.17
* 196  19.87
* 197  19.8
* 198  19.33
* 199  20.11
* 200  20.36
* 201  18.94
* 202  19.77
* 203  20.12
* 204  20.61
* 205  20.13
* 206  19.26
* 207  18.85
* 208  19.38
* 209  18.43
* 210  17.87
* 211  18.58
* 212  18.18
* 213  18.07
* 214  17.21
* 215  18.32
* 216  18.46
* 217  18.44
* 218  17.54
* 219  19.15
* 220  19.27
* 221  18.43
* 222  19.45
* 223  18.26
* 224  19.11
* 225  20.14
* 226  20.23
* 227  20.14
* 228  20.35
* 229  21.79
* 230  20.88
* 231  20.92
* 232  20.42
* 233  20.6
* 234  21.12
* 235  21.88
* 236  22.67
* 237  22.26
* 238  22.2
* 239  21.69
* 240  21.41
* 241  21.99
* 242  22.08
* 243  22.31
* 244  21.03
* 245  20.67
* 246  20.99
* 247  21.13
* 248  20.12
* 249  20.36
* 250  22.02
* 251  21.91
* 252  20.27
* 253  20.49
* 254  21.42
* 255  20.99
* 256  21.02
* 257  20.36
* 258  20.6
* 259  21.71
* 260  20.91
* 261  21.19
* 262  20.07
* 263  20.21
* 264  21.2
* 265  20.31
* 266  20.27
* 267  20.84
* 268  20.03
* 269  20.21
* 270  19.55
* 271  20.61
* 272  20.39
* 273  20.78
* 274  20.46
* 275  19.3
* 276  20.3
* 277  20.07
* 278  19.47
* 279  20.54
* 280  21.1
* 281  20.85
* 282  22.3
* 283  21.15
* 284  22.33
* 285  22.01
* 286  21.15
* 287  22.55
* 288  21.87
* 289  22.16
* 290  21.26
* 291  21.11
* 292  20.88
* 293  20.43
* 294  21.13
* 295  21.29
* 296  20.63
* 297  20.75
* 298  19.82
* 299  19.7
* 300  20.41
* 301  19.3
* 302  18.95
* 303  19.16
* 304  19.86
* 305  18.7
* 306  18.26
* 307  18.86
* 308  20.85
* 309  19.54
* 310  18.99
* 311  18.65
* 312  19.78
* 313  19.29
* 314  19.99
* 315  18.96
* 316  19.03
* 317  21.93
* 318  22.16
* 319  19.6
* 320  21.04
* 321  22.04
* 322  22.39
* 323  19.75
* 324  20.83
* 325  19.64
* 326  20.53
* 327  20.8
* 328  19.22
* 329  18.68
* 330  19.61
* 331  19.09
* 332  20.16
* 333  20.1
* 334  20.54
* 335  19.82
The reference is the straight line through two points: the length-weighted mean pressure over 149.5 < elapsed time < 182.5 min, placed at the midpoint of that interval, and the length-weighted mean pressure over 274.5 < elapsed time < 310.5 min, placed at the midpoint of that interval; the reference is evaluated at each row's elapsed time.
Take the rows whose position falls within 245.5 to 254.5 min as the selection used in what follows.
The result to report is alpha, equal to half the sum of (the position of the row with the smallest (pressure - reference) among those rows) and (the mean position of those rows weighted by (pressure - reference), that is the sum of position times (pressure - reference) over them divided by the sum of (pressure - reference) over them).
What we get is 249.2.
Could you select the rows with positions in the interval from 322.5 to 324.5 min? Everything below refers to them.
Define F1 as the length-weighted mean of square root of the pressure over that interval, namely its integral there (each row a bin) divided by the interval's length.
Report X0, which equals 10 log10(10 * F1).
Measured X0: 16.5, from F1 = 4.50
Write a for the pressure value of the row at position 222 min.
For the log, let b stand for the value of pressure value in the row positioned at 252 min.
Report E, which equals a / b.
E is 0.96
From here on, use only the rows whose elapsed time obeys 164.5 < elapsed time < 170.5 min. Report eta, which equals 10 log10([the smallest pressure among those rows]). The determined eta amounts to 12.9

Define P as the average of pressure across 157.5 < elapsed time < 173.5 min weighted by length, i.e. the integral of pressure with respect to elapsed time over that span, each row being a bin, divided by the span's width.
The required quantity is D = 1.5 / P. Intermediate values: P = 20.0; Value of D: 0.075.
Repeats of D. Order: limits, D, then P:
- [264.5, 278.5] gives 0.074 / 20.2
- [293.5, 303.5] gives 0.075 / 20.1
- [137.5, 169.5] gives 0.069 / 21.6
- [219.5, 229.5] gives 0.076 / 19.7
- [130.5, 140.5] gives 0.066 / 22.8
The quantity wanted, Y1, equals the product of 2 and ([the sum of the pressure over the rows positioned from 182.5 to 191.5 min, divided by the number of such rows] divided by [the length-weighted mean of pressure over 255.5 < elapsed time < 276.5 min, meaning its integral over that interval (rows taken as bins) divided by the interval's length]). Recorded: 1.91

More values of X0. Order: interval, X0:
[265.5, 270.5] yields 16.5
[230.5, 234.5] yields 16.6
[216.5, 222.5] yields 16.4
